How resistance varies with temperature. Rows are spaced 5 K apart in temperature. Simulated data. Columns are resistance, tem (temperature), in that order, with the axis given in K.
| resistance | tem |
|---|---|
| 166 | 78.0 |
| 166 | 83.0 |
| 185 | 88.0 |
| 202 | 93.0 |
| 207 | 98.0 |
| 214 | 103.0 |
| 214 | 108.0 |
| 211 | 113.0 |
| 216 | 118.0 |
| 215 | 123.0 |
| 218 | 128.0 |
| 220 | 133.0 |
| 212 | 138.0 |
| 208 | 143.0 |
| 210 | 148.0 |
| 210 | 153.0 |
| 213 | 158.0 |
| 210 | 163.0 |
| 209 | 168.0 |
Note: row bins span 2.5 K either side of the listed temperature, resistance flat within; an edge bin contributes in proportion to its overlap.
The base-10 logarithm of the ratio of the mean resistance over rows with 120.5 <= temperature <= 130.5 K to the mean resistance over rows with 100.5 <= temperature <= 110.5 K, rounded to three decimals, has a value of 0.005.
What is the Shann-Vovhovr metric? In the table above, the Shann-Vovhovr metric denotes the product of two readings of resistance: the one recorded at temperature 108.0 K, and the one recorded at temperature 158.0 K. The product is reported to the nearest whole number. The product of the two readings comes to 45582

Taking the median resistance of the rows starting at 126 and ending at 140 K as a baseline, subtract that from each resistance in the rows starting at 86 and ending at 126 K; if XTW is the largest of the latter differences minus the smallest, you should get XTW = 31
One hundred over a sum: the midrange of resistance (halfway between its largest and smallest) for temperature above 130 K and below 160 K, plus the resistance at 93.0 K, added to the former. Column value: 0.240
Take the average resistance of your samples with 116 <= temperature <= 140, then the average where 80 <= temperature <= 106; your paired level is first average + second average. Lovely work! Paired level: 411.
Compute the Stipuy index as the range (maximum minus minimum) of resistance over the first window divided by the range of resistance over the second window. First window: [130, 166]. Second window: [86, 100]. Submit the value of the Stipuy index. 0.5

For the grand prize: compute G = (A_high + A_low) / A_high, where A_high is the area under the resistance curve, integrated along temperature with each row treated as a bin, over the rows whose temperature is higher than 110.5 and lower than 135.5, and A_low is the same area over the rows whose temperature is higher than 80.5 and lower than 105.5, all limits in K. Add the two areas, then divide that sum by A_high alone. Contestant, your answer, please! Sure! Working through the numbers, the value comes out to 1.90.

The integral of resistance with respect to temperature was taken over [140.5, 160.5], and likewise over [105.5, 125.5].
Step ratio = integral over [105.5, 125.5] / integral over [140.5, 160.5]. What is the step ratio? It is 1.02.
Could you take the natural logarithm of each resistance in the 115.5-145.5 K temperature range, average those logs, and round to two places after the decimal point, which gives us 5.37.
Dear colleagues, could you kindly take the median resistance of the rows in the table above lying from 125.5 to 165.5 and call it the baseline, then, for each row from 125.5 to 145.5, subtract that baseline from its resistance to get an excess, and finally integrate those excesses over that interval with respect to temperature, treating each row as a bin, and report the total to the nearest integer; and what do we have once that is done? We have 70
